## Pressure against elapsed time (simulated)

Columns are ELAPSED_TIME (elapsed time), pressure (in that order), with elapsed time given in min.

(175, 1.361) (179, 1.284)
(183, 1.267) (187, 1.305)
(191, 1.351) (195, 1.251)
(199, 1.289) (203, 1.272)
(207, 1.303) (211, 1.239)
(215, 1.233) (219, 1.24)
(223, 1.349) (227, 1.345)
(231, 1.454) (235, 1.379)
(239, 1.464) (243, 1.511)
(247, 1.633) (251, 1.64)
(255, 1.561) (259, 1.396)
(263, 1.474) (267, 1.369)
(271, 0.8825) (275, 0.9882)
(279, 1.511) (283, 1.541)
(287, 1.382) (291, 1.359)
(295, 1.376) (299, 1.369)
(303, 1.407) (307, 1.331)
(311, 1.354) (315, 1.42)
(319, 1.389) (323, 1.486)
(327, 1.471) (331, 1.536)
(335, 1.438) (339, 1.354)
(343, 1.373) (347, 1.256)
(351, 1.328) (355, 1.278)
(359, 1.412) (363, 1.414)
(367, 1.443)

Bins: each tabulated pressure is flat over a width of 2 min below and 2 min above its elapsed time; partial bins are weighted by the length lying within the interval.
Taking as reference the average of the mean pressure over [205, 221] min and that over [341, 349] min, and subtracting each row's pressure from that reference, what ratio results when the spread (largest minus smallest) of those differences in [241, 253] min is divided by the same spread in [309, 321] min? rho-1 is 2.0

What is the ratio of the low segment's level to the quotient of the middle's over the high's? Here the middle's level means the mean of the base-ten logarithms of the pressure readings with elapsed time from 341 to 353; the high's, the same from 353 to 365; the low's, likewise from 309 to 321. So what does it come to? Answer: 0.16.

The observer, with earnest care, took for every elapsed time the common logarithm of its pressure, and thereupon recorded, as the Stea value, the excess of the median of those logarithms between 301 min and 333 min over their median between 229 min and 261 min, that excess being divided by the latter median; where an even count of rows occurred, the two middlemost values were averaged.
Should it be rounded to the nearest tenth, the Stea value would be -0.1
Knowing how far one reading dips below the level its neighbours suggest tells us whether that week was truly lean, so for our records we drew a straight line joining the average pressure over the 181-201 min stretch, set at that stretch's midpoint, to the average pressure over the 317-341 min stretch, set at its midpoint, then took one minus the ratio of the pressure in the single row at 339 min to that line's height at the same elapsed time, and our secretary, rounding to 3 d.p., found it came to 0.071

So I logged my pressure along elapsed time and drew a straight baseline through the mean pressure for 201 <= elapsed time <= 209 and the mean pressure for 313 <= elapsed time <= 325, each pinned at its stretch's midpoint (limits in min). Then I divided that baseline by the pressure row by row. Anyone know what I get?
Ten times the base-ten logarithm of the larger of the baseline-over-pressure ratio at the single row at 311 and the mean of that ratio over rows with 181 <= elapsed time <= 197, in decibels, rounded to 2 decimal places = 0.21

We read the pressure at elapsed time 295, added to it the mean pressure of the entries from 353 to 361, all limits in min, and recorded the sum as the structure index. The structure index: 2.72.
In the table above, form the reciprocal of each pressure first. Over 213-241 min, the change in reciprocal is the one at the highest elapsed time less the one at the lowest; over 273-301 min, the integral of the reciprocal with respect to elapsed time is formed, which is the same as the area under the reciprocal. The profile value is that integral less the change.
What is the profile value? 21.1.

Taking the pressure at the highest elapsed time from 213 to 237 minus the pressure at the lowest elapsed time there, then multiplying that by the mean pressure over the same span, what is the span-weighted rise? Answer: 0.19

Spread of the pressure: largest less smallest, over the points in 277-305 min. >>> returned 0.18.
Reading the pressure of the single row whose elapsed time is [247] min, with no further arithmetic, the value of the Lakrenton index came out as 1.633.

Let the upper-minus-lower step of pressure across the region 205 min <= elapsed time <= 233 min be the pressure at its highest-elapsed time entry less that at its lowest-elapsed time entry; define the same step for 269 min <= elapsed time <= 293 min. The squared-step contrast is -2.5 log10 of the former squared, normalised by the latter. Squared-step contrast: 3.3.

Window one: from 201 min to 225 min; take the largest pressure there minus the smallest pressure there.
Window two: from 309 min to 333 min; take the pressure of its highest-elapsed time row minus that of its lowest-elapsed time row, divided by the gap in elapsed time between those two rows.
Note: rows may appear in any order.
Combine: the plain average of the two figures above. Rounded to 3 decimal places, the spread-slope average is 0.063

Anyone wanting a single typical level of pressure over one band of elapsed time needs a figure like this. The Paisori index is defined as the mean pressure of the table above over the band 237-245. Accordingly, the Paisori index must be 1.49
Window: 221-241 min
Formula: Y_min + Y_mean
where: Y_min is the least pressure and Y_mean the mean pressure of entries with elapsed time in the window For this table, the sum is 2.74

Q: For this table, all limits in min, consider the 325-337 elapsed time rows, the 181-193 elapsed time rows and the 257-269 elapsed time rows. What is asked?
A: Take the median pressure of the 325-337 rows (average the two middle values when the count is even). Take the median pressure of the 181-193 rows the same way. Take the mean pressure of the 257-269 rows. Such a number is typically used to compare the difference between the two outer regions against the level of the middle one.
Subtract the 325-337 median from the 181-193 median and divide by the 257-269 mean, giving -0.12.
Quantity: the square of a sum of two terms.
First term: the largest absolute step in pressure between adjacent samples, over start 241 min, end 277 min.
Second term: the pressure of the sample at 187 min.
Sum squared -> 3.21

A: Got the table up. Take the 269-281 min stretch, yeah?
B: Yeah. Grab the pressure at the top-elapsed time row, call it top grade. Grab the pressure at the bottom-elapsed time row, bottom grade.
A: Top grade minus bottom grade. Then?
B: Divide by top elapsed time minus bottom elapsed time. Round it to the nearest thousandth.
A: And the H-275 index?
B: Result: 0.079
